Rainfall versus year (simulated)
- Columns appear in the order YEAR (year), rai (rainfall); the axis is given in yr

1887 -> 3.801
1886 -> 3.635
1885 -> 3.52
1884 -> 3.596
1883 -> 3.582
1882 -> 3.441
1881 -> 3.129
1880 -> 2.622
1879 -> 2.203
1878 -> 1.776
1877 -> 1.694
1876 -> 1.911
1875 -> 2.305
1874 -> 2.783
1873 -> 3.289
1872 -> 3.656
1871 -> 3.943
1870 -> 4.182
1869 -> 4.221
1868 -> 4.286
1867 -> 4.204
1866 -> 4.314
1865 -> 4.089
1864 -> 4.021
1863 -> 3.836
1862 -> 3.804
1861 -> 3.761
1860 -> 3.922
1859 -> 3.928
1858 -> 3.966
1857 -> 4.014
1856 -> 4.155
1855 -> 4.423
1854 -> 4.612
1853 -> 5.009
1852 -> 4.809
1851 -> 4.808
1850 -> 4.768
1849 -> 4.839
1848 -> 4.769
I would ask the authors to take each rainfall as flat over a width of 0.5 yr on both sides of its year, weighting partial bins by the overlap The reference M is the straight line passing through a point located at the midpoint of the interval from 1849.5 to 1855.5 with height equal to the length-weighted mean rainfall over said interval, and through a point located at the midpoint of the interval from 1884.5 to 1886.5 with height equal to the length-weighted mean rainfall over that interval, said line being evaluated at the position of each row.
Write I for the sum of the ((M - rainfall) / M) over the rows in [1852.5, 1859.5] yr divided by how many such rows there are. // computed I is 0.069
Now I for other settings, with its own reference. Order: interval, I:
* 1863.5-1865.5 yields 0.060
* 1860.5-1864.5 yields 0.121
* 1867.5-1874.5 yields 0.081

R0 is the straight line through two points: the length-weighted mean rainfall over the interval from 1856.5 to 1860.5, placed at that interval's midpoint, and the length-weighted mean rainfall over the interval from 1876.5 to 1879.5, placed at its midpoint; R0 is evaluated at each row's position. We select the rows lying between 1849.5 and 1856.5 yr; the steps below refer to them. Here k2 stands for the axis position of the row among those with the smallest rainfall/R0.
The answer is 1850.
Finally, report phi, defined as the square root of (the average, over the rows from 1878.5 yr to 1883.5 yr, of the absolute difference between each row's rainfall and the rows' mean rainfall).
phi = 0.68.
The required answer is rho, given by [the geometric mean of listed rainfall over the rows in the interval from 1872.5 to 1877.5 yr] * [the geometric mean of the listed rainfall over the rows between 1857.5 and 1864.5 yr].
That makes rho 9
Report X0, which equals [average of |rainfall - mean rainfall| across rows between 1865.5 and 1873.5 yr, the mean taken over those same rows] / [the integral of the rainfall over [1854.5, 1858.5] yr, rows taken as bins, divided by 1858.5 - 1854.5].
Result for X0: 0.069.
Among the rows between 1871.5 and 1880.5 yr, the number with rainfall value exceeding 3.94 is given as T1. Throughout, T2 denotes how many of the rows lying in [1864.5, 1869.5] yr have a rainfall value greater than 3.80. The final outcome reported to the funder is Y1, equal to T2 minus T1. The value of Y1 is 5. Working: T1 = 0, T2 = 5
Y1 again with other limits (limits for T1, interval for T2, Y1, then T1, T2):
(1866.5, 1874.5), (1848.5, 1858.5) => 5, 5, 10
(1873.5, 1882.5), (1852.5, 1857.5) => 5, 0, 5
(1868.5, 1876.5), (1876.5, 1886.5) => -3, 3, 0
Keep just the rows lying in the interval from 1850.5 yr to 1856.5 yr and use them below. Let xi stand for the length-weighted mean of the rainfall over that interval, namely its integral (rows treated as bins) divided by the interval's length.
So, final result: 4.6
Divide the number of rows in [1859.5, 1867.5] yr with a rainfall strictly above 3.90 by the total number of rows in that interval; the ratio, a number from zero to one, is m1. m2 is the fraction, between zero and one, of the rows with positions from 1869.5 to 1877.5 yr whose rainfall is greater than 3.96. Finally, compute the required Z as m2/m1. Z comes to 0.20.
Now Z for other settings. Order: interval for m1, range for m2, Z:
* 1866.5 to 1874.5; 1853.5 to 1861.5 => 1.00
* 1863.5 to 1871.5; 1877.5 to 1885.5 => 0.00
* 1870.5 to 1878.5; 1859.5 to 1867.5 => 4.00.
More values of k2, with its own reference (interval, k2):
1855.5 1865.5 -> 1857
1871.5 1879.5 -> 1877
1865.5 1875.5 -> 1875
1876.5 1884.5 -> 1877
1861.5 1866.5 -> 1862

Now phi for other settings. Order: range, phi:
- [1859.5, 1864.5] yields 0.29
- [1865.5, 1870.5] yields 0.22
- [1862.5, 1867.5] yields 0.36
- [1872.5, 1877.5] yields 0.72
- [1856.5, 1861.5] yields 0.25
